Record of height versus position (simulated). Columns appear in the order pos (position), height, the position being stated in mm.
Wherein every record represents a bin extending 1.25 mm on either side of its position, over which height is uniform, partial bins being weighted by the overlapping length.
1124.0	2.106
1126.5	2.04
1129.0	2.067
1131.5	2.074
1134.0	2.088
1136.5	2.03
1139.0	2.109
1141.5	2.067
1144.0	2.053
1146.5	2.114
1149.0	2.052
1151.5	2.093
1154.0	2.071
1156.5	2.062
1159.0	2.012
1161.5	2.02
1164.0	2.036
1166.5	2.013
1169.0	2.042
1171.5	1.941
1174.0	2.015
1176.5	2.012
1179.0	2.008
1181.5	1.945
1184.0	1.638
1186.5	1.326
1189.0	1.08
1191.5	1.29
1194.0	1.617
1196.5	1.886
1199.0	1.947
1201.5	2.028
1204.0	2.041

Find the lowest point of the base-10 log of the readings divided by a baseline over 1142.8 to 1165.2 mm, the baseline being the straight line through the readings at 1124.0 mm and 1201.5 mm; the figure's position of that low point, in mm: 1159.0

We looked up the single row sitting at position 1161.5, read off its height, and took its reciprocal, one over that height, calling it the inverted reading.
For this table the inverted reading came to 0.495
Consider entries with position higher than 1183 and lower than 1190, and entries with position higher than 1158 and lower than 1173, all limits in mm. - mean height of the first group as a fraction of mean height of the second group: 0.67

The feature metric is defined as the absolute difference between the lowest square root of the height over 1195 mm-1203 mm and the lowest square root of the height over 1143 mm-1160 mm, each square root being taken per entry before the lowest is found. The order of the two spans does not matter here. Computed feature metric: 0.045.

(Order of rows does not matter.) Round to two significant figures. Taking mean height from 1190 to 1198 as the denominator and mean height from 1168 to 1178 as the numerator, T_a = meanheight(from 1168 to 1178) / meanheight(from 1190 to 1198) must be 1.3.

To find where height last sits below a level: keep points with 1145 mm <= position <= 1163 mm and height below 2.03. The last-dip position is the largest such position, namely 1161.5 mm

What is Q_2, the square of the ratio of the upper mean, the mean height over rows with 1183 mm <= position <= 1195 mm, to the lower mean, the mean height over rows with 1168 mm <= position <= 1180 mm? 0.48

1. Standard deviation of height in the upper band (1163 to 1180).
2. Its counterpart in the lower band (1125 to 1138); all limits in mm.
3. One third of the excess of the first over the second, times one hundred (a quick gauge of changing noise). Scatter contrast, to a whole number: 0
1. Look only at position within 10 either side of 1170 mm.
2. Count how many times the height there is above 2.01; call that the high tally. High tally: 6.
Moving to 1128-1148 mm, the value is 8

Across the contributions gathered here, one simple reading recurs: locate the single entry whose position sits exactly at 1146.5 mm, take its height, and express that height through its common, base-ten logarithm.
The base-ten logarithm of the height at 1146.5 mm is 0.325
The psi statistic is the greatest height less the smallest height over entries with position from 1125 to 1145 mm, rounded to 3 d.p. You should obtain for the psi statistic 0.079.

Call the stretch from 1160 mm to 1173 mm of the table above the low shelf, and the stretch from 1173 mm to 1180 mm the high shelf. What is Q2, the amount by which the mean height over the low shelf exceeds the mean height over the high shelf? 0.00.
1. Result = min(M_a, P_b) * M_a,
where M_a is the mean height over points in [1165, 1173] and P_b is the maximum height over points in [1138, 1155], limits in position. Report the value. 4.0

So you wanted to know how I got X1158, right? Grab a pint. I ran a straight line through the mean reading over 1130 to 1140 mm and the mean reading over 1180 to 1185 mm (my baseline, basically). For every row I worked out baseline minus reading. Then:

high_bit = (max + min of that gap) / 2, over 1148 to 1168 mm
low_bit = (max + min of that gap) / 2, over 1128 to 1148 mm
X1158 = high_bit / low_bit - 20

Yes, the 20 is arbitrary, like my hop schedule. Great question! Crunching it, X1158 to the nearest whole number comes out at -17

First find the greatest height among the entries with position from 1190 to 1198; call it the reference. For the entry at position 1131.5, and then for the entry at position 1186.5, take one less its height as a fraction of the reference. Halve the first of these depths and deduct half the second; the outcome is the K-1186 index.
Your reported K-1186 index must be -0.198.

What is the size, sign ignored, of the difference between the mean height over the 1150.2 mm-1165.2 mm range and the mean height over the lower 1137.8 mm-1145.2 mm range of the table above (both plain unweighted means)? 0.03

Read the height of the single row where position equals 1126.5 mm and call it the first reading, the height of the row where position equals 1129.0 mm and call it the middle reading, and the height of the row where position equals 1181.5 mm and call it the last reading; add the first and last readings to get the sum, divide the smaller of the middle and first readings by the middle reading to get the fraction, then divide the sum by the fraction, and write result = 4.04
